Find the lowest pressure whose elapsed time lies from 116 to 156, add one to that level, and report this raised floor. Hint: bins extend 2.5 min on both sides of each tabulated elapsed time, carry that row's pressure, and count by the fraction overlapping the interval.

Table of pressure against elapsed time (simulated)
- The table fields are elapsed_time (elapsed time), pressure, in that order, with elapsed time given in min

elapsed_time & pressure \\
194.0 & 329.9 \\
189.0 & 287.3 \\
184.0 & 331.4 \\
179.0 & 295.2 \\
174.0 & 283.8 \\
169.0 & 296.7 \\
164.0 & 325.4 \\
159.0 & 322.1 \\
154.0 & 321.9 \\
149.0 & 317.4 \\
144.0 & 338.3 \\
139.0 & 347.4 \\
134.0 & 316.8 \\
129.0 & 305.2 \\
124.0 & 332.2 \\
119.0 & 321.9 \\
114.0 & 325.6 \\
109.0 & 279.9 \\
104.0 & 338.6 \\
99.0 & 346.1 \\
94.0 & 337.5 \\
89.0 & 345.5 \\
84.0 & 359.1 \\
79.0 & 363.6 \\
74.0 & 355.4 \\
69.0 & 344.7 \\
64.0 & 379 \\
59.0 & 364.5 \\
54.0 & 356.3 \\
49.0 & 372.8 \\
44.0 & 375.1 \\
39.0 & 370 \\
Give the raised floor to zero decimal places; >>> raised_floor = 306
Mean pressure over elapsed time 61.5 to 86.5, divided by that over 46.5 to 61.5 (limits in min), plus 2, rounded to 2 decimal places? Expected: 2.99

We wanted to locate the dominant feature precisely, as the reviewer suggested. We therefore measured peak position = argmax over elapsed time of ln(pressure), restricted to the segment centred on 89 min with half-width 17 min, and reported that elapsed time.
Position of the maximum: 79.0 min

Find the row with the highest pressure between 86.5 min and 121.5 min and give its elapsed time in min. 99.0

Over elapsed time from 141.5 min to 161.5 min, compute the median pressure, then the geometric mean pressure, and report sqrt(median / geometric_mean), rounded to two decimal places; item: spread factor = 1.00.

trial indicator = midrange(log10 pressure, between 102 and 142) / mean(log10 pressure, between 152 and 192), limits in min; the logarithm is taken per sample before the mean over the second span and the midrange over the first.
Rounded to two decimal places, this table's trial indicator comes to 1.00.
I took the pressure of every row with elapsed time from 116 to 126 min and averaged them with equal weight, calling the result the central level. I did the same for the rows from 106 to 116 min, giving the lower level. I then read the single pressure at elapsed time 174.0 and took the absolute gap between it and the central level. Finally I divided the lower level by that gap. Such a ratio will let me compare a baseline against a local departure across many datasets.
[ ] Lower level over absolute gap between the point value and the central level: 7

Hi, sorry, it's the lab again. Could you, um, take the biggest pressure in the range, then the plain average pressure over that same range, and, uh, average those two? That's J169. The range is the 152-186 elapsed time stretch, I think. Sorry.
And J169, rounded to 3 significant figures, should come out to 321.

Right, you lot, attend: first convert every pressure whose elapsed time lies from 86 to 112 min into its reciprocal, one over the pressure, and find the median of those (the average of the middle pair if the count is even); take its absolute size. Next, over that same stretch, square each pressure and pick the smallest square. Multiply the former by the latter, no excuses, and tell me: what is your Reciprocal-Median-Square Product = 231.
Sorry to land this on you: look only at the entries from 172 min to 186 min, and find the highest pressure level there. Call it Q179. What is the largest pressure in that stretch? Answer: 331.4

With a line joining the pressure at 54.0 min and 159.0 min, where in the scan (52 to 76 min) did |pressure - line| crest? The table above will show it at 64.0 min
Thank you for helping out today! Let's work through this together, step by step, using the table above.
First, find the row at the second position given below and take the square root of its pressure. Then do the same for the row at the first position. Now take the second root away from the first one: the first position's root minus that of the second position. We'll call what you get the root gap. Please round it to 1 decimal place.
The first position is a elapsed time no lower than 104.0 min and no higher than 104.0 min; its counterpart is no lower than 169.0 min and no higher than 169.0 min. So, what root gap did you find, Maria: 1.2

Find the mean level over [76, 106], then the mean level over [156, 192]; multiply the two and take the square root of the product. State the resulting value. 327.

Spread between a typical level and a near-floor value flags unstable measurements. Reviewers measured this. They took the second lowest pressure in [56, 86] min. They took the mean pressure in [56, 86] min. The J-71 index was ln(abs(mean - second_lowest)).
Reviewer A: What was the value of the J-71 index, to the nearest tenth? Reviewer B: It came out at 1.7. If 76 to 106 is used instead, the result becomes 2.3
